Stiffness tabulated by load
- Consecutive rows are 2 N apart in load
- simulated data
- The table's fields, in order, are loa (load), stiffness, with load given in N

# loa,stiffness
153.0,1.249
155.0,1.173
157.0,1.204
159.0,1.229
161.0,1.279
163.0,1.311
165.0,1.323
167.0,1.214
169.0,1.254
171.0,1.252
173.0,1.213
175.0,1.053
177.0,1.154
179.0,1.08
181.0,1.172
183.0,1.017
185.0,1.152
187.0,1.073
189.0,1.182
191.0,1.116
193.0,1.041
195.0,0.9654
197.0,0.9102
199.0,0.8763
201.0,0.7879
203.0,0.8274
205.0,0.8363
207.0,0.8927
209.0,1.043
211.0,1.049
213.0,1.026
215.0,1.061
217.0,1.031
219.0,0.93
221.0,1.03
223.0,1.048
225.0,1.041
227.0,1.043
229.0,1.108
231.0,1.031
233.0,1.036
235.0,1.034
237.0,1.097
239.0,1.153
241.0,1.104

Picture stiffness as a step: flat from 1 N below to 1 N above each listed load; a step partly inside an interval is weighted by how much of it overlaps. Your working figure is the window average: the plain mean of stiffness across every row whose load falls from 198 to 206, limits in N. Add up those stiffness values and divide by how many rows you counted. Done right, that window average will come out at 0.83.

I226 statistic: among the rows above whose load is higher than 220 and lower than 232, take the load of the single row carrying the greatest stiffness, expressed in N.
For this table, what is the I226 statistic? 229.0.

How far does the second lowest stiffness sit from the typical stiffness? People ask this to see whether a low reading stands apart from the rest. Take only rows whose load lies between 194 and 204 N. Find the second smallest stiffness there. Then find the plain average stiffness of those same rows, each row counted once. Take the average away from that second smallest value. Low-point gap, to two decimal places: -0.05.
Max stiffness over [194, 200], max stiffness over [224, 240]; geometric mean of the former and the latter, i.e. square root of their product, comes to 1.06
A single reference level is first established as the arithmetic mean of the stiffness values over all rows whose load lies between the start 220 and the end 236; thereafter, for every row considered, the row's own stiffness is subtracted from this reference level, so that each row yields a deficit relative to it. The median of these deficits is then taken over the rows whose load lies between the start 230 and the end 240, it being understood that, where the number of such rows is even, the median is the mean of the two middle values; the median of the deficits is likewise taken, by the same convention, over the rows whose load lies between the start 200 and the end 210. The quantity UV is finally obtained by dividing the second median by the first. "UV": 20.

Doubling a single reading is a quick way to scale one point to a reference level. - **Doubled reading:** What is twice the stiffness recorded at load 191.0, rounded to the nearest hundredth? 2.23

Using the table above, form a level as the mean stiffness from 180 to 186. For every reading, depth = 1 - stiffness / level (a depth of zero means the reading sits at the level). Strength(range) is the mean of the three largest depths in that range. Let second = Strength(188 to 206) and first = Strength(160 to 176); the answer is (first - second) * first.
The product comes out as 0.013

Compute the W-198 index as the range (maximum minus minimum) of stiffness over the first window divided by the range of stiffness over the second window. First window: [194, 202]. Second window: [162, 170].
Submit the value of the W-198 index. 1.6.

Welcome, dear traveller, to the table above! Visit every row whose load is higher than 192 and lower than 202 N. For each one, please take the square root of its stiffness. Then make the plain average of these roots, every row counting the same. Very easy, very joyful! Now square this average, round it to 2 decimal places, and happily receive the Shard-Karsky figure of 0.91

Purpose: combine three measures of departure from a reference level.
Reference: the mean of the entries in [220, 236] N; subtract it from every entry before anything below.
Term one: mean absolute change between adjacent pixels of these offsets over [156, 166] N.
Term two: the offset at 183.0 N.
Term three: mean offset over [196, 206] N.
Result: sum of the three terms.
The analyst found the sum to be -0.20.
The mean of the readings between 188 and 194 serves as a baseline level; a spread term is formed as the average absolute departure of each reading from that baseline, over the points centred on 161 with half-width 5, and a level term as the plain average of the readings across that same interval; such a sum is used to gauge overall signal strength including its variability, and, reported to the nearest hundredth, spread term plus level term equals 1.43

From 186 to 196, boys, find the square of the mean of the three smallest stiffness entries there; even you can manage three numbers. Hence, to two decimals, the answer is 1.05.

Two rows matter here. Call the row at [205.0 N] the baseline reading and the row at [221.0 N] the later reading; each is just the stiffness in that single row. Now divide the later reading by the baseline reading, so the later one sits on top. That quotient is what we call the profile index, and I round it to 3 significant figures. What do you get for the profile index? 1.23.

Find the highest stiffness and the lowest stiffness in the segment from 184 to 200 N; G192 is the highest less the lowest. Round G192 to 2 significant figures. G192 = 0.31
